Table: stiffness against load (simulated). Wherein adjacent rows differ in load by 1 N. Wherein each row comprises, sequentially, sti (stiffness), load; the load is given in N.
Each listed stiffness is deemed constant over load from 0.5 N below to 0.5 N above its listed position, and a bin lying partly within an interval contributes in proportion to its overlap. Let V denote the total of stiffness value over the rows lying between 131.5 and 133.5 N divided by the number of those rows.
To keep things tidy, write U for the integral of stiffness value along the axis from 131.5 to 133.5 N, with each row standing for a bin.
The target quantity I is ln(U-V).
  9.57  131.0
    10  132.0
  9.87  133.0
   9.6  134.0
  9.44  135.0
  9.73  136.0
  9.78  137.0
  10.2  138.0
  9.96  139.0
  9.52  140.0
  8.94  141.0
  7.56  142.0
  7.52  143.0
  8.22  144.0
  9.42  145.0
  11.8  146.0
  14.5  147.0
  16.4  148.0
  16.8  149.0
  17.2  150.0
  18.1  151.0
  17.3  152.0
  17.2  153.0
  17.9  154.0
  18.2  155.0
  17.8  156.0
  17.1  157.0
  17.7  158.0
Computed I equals 2.30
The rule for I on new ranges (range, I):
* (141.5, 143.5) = 2.02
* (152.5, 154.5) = 2.87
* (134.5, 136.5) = 2.26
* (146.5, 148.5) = 2.74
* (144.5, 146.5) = 2.36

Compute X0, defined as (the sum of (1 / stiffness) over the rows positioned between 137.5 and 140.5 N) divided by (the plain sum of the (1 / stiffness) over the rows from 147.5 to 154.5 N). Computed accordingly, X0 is 0.7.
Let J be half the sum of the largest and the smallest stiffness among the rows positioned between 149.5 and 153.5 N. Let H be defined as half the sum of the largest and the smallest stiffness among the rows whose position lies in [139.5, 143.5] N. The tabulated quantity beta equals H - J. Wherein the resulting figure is -9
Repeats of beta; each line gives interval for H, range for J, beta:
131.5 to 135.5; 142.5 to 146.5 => 0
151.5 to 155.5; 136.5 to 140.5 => 8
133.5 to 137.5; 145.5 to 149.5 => -5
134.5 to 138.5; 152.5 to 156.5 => -8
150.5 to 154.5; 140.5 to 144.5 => 9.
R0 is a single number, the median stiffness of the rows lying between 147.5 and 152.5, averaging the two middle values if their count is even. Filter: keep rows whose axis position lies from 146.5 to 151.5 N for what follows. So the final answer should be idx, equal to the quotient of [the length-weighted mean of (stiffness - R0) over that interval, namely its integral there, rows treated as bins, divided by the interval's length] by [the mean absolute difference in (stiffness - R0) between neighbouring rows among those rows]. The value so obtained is -1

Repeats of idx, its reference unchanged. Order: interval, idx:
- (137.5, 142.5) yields -12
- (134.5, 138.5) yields -29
